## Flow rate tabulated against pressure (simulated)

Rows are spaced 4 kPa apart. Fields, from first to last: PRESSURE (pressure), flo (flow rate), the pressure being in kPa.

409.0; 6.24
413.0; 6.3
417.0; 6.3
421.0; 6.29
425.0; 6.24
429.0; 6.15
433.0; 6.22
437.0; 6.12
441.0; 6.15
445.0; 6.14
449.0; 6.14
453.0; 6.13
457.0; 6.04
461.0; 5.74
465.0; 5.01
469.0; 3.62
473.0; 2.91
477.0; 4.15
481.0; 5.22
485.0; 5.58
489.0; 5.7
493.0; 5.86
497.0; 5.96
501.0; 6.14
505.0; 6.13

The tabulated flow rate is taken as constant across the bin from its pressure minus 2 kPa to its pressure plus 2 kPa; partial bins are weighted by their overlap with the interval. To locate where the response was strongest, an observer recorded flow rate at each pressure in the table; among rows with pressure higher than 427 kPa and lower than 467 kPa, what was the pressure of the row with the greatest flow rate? 433.0 kPa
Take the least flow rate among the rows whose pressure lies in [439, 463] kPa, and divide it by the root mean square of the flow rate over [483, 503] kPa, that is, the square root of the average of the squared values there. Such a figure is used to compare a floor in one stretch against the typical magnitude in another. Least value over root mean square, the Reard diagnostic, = 0.98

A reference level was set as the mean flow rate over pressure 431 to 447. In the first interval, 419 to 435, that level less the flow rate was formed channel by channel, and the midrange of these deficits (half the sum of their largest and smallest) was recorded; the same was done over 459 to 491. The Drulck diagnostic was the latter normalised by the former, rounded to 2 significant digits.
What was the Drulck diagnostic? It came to -29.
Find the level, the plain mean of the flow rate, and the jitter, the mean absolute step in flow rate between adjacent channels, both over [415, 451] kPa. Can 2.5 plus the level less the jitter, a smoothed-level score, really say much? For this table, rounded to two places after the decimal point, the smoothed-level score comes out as 8.65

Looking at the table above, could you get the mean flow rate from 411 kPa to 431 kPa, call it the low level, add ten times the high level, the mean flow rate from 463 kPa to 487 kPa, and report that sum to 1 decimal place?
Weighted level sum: 50.4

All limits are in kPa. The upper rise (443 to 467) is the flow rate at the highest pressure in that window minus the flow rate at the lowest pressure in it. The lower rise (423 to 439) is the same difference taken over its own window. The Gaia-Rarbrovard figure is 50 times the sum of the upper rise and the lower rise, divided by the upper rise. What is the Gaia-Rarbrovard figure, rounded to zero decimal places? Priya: 55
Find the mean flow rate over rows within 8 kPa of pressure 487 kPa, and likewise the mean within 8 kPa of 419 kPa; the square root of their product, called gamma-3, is 5.9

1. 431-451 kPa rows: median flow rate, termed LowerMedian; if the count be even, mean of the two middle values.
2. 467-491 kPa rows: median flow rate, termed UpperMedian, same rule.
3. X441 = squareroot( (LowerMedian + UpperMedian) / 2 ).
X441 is 2.33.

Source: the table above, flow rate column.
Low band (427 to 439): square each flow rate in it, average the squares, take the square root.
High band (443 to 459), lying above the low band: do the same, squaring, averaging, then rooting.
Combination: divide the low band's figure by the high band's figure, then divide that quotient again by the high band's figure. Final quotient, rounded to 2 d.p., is 0.16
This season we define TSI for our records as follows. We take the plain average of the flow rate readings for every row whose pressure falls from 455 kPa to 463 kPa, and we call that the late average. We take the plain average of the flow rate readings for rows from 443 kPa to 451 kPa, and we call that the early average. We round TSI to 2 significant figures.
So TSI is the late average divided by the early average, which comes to 0.96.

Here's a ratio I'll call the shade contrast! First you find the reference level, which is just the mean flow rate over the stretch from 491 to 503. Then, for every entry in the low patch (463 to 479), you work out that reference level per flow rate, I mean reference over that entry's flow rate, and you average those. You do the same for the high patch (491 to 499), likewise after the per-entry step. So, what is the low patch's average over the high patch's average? 1.57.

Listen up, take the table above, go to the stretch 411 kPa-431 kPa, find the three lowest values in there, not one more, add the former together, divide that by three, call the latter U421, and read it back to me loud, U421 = 6.2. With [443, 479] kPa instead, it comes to 3.6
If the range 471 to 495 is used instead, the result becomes 4.1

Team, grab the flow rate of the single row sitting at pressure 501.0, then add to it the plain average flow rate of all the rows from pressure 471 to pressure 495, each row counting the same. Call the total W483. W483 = 11.0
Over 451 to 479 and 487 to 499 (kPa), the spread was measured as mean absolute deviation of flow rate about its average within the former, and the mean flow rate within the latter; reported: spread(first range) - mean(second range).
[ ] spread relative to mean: -4.8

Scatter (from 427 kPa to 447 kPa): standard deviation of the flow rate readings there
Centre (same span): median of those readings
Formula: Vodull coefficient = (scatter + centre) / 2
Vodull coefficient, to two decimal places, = 3.09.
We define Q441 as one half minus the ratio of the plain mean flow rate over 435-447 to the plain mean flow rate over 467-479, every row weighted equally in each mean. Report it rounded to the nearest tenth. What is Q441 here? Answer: -1.2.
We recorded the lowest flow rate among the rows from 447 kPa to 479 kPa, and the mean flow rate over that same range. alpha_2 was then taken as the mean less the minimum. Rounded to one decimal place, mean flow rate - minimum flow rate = 2.1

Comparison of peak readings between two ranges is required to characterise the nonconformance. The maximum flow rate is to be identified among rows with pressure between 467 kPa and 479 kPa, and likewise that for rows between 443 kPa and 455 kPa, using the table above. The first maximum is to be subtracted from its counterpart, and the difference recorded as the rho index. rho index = 2.0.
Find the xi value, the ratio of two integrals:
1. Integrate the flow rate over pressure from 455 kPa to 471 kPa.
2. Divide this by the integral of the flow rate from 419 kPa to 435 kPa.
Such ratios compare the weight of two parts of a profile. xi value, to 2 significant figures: 0.82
